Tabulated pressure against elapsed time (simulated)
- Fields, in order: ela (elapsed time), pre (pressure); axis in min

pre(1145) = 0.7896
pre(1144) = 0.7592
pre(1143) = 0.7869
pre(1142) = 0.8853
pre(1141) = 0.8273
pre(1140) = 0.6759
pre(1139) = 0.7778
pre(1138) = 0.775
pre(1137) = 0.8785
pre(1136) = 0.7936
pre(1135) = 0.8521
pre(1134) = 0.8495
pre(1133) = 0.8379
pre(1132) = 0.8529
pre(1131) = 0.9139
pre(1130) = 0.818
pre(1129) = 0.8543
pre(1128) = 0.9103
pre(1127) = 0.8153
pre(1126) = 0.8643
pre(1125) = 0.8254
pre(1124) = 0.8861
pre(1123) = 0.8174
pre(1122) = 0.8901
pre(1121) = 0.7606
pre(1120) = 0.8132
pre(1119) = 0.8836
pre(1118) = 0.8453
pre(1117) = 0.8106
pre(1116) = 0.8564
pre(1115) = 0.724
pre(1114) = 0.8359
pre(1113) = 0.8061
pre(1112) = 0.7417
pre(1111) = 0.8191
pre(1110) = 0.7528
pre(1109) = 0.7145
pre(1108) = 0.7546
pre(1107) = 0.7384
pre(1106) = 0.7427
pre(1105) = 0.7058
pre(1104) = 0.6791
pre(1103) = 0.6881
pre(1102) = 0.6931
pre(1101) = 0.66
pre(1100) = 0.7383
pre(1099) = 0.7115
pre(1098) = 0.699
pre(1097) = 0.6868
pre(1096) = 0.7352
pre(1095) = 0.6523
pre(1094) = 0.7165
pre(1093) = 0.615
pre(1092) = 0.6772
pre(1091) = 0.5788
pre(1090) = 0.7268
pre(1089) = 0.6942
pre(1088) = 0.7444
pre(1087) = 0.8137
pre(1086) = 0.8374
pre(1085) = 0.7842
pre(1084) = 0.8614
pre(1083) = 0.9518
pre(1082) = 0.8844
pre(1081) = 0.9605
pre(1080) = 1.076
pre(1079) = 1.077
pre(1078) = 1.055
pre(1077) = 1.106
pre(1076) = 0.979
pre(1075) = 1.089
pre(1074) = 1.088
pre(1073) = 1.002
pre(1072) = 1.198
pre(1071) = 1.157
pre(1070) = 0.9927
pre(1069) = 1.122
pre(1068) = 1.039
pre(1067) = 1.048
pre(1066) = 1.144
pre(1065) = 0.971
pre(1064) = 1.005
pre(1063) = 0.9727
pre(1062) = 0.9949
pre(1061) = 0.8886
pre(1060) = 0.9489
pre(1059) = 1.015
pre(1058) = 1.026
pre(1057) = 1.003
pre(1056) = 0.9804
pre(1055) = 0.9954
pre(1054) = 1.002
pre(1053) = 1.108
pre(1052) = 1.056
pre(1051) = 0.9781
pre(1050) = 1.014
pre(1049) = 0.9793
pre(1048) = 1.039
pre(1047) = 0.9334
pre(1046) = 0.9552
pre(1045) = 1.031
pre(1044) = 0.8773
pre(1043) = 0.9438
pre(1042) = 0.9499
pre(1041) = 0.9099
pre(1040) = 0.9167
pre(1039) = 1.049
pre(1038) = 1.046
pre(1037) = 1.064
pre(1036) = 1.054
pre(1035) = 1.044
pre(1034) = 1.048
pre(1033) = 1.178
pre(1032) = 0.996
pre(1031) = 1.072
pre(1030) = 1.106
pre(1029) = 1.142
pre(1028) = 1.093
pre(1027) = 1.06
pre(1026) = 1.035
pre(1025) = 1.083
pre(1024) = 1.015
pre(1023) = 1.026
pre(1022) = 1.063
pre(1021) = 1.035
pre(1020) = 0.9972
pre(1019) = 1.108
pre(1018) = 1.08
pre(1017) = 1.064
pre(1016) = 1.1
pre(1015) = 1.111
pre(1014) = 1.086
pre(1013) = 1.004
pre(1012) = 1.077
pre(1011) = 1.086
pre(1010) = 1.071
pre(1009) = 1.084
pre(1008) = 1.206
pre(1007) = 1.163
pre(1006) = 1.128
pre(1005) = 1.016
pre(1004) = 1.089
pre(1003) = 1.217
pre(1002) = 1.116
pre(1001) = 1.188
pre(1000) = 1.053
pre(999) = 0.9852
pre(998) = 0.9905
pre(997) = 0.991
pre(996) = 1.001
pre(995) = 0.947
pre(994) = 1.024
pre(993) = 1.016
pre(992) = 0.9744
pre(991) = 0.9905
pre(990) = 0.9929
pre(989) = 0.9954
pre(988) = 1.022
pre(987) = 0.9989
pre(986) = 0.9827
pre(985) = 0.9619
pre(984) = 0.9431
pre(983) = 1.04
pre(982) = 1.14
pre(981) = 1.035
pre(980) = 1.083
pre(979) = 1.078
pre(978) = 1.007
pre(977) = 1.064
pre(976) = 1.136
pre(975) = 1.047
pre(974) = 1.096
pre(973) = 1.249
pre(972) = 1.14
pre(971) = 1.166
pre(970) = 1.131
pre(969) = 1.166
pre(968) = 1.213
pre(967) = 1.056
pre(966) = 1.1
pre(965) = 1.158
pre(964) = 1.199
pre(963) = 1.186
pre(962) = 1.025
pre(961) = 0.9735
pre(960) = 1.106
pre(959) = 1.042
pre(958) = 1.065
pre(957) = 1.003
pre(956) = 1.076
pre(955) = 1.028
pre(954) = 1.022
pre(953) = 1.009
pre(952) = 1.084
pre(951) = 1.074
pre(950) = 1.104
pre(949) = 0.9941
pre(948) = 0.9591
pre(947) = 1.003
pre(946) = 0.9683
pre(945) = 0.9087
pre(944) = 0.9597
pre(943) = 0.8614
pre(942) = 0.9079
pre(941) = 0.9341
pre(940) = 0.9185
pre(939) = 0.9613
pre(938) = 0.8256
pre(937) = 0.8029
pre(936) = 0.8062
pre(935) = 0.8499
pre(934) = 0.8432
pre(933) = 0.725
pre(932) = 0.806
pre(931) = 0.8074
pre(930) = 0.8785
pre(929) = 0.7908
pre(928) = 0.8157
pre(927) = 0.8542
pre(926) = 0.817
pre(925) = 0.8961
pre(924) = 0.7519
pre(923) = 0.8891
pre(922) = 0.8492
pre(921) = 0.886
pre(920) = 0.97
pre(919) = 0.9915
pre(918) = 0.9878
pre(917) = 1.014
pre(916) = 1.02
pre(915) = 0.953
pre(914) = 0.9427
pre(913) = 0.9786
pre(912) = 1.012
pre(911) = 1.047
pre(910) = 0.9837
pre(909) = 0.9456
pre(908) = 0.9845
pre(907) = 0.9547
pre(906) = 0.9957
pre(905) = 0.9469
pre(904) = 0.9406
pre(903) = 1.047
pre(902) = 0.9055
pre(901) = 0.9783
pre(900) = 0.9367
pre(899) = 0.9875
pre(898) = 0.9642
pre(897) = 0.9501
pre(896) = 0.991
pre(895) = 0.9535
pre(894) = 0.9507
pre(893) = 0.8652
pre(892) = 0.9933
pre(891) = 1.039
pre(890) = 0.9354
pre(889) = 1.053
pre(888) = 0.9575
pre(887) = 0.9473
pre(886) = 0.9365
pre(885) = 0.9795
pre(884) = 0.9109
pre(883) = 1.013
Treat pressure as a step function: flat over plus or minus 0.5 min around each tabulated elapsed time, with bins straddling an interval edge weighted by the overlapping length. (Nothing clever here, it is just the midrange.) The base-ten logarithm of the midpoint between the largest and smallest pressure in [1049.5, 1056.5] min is 0.02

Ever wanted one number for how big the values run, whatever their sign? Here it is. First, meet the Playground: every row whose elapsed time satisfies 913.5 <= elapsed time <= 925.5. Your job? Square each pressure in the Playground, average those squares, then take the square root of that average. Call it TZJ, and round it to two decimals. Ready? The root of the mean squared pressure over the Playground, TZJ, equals 0.93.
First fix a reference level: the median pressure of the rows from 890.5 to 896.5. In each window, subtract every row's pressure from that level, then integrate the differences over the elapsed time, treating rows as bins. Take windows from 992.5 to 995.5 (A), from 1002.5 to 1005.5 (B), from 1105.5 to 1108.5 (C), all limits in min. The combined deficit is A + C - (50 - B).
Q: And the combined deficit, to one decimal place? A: -49.8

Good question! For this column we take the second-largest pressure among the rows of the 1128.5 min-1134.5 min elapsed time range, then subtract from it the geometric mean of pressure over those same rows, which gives 0.000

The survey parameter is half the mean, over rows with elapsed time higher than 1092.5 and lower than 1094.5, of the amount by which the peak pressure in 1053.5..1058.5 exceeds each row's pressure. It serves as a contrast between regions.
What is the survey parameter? 0.18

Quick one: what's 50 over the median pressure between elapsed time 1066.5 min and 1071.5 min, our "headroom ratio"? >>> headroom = 47.7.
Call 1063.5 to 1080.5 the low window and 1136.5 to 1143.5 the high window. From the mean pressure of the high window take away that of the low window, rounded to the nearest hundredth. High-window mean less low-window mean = -0.27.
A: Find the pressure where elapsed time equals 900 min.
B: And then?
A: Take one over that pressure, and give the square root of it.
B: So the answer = 1.03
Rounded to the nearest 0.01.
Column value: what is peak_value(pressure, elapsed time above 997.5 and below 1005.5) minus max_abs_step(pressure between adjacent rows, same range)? 1.08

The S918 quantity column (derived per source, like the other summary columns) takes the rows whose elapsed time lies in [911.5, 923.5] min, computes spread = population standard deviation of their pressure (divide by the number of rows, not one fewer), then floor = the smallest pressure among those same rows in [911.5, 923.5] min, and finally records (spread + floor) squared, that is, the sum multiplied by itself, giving 0.82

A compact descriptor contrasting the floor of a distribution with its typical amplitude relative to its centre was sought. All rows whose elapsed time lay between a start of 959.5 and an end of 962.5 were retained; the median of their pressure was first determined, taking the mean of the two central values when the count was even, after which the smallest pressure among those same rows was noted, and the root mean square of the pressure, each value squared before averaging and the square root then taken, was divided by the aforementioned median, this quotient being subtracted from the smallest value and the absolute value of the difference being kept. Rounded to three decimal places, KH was 0.037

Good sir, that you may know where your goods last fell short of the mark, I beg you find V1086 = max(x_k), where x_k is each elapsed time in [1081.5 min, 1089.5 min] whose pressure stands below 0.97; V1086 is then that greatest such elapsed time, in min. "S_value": 1089 min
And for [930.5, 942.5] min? 942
